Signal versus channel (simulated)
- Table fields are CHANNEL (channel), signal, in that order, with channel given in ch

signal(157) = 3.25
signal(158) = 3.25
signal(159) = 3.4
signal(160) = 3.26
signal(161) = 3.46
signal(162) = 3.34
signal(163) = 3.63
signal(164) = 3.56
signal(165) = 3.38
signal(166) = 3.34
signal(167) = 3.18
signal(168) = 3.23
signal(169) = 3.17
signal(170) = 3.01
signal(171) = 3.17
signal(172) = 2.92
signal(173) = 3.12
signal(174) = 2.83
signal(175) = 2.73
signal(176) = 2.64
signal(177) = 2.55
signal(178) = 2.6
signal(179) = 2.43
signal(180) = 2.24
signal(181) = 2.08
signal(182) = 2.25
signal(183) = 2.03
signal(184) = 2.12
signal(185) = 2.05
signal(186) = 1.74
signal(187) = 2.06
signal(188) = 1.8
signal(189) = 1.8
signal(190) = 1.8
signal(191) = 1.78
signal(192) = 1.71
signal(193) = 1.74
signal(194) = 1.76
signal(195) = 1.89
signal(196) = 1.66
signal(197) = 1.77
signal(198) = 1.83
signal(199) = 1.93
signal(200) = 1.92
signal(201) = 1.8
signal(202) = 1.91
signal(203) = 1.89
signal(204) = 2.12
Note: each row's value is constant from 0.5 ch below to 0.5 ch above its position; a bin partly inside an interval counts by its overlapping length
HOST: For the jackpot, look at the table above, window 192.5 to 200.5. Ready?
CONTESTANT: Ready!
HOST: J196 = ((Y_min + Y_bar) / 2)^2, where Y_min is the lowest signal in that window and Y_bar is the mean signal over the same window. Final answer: 3.0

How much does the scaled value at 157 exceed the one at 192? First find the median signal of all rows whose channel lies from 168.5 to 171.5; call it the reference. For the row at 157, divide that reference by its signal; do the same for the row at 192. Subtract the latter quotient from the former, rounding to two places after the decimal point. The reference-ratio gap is -0.88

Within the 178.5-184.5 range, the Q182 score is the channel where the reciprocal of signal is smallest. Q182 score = 179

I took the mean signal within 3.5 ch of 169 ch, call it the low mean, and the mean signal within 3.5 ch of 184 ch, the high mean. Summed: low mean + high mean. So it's 5.2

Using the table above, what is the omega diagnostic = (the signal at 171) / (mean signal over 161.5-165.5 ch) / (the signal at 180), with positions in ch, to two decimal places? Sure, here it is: 0.41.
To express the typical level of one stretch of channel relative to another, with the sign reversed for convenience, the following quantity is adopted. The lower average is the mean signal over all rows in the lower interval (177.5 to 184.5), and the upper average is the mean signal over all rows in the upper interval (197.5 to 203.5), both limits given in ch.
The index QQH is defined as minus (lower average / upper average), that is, -1.2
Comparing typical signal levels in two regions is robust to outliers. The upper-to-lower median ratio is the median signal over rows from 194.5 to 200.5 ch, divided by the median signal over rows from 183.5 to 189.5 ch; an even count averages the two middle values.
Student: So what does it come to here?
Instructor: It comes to 0.97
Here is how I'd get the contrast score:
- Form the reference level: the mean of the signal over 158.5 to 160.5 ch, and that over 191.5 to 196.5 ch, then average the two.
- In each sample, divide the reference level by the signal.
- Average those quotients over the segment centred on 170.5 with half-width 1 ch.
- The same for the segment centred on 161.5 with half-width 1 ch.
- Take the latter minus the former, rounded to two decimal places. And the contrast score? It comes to -0.08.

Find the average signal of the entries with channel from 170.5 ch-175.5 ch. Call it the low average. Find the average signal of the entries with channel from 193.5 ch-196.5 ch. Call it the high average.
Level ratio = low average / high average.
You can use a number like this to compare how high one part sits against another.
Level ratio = 1.7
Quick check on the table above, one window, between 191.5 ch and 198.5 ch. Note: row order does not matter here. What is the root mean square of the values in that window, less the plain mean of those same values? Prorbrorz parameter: 0.0014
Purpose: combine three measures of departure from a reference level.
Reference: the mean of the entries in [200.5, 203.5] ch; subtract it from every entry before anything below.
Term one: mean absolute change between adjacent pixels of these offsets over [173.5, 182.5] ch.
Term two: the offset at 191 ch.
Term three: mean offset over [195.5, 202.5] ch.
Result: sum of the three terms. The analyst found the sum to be 0.0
